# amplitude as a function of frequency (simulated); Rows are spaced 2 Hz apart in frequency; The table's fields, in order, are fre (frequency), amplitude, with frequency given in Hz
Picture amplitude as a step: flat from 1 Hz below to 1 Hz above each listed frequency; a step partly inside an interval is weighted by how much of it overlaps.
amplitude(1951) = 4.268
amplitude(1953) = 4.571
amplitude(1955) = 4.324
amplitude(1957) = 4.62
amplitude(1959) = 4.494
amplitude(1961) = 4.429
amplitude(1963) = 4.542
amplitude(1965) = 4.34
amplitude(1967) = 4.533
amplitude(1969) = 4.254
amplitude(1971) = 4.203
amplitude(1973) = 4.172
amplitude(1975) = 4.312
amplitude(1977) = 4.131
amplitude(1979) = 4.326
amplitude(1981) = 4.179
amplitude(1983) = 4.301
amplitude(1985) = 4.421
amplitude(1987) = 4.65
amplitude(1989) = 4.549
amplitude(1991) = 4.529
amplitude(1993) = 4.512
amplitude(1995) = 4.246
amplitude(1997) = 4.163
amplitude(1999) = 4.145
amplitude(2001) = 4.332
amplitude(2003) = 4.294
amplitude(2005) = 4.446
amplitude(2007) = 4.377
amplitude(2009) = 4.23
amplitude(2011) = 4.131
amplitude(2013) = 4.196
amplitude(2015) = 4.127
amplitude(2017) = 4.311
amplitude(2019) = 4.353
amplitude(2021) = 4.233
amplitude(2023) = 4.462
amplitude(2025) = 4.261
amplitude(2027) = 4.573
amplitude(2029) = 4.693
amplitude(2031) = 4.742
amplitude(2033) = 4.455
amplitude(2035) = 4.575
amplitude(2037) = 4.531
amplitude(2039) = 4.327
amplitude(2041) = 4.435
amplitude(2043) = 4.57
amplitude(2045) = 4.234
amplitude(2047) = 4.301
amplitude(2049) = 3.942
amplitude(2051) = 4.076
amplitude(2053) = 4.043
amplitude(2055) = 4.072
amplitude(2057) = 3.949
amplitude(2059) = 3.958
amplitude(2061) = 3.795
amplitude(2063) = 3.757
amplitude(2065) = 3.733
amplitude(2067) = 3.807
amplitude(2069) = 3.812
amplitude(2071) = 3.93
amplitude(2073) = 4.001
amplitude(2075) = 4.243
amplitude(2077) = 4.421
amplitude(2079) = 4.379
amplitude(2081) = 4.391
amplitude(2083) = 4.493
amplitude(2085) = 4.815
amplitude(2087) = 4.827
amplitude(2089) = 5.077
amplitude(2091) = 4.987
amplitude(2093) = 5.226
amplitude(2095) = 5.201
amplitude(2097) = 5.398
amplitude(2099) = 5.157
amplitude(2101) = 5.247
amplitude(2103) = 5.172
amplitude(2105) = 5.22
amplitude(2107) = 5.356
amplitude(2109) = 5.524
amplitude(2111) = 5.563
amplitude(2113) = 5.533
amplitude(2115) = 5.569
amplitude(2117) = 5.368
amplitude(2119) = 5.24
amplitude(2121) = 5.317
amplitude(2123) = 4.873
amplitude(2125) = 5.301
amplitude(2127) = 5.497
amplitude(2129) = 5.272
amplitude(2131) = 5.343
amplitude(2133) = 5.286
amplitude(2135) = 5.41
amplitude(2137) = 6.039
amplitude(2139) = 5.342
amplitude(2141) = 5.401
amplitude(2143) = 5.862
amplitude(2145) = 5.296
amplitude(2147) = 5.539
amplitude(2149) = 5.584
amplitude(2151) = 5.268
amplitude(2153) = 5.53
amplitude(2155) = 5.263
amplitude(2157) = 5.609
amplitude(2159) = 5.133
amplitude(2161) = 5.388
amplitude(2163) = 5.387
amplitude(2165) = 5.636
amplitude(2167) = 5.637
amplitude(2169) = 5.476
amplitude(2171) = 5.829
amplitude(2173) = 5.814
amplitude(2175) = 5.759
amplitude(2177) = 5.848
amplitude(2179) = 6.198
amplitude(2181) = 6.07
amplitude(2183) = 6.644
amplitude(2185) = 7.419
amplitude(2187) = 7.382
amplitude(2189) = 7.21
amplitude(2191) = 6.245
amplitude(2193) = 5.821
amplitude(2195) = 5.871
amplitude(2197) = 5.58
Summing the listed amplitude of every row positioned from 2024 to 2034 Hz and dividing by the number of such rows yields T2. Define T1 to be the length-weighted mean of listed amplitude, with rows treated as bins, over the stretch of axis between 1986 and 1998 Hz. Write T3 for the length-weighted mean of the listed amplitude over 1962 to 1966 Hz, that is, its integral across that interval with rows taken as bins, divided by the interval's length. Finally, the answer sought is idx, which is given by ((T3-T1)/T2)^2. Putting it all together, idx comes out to 0.000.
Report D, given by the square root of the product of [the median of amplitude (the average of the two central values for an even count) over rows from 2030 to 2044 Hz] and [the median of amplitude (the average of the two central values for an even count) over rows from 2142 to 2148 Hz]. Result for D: 5.0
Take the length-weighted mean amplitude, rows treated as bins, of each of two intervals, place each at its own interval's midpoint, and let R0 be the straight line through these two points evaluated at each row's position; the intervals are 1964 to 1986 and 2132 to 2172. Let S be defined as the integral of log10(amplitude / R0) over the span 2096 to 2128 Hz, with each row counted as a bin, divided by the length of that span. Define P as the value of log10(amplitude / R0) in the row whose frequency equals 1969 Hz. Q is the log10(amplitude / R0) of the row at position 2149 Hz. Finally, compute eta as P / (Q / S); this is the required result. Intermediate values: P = 0.00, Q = 0.009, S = 0.01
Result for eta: 0.00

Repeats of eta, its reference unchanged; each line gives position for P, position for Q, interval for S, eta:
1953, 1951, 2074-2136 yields -0.02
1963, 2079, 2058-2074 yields 0.06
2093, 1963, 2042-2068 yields -0.03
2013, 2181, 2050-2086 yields 0.10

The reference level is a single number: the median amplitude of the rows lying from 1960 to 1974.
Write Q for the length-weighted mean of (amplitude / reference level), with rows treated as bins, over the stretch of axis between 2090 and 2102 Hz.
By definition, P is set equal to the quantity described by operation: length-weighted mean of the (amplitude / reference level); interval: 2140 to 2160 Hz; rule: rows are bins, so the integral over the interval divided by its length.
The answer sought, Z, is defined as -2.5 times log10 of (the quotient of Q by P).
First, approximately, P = 1.3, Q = 1.20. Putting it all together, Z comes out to 0.05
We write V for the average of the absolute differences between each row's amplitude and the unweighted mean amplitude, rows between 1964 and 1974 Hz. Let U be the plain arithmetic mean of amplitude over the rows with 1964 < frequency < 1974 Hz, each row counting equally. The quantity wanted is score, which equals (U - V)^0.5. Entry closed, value 2.05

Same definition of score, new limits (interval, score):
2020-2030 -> 2.07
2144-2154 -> 2.31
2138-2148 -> 2.31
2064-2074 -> 1.94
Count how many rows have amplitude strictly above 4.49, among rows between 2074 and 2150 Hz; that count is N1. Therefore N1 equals 34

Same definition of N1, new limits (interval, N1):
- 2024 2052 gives 6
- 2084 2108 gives 12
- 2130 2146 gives 8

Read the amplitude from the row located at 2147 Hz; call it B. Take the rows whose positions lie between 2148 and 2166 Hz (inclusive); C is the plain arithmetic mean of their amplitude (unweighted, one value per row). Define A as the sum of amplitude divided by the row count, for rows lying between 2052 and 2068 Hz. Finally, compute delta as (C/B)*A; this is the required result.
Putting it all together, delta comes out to 3.8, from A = 3.89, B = 5.539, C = 5.4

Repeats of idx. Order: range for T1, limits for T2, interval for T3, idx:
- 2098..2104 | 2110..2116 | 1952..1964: 0.016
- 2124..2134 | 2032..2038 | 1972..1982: 0.061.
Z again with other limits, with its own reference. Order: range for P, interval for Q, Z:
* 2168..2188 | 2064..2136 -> 0.25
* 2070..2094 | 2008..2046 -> 0.04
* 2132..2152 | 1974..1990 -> 0.25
